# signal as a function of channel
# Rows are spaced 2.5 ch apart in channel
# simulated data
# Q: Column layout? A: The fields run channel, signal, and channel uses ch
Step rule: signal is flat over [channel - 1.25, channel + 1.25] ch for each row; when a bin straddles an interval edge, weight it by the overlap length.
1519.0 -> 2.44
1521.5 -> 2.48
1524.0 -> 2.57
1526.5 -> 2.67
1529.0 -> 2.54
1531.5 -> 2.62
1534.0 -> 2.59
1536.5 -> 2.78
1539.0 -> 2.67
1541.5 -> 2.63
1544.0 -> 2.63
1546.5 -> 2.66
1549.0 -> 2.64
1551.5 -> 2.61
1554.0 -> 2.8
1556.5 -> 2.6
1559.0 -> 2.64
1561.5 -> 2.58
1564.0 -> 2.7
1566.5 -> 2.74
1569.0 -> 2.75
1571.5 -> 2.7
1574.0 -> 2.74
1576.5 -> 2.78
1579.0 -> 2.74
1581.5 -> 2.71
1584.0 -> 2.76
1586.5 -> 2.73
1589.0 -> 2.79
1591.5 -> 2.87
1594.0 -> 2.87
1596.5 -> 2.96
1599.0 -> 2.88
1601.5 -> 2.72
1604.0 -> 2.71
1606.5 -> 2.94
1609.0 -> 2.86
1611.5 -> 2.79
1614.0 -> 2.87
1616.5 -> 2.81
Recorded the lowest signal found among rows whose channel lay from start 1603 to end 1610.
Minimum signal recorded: 2.71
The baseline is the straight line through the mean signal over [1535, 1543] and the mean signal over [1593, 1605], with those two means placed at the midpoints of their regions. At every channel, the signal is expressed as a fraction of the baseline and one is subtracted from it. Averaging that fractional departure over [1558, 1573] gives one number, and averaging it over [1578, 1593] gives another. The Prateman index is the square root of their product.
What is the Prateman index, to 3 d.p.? 0.016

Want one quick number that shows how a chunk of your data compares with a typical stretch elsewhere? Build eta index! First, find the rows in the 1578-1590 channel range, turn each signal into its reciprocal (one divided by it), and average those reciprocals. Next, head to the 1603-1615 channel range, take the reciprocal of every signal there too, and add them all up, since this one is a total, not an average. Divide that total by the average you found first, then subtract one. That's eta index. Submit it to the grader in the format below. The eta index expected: 3.85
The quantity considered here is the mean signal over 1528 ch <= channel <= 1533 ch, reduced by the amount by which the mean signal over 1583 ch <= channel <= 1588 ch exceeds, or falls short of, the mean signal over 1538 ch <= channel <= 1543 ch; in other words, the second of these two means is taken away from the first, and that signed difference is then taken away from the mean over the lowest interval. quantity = 2.48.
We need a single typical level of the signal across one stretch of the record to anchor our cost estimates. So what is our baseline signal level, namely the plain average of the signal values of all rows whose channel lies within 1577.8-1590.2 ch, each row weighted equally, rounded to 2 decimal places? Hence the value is 2.75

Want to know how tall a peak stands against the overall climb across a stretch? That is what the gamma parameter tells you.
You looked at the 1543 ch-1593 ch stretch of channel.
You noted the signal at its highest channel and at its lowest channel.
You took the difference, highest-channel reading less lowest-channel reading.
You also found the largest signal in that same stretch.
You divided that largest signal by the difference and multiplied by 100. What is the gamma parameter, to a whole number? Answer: 1196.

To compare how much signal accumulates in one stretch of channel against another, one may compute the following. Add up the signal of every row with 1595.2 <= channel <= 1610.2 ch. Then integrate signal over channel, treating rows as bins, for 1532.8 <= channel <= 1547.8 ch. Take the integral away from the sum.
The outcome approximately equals -22.8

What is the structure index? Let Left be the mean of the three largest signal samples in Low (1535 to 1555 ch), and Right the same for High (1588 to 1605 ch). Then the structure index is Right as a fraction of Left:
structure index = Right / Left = 1.06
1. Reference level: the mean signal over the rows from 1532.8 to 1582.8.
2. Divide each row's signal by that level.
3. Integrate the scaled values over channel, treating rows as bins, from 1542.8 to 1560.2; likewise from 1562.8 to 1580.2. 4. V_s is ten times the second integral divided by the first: 10.3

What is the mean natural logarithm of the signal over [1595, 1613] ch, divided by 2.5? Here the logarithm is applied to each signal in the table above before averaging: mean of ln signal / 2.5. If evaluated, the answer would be 0.417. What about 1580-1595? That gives 0.410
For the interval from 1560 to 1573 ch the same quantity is 0.396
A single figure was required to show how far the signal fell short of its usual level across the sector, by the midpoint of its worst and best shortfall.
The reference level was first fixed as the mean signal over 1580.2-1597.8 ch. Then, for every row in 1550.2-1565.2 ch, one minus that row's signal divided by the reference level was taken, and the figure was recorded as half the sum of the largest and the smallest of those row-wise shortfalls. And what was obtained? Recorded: 0.04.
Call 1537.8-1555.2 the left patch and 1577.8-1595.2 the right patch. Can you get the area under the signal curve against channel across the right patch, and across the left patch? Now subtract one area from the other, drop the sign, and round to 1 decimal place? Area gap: 2.1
